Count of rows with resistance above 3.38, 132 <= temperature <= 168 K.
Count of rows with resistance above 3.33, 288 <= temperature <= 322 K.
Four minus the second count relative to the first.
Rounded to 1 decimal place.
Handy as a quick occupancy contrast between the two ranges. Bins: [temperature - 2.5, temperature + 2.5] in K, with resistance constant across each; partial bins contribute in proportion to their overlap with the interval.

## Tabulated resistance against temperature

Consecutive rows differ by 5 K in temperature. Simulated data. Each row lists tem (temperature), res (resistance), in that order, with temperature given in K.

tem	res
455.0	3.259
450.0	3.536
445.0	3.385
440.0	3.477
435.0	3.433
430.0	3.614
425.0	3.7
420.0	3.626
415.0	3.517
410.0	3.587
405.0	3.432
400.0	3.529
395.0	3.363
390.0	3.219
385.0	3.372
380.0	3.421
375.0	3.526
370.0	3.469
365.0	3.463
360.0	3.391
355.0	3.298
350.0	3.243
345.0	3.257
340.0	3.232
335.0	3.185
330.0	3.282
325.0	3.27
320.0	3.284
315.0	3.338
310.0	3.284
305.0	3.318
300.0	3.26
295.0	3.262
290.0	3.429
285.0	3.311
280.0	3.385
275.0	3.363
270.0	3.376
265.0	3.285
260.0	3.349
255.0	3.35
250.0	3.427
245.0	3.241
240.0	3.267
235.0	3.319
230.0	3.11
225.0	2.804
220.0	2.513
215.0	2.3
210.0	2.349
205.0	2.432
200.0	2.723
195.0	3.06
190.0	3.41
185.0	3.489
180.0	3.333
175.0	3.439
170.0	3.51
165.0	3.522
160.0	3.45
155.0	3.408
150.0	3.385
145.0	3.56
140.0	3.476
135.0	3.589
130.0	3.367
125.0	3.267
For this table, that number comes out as 3.7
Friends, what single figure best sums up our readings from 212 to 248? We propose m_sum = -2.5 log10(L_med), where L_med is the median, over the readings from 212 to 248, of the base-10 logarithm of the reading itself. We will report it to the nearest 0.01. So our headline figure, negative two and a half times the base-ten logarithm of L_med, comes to 0.77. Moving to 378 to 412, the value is 0.68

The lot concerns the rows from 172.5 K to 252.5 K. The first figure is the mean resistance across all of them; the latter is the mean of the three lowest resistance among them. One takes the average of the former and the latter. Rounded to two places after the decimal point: 2.69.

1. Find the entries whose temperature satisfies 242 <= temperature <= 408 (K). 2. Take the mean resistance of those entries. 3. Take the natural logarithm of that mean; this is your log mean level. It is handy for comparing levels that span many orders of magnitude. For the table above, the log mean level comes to 1.21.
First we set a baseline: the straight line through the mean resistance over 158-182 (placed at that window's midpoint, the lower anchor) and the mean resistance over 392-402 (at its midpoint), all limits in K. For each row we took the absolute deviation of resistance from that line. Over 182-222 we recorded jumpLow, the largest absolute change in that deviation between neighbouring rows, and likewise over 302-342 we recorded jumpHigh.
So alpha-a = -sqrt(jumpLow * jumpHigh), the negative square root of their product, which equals -0.18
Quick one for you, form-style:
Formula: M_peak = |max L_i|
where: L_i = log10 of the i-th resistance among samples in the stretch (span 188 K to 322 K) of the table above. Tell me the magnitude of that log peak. 0.535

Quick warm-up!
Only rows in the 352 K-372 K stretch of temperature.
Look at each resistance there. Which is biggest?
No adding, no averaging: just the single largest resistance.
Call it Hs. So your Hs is 3.469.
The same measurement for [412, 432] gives 3.7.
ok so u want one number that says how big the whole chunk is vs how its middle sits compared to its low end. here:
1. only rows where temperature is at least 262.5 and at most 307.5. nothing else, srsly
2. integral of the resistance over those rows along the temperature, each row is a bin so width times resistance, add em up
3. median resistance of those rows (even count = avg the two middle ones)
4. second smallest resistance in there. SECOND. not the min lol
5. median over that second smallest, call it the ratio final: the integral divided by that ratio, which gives 147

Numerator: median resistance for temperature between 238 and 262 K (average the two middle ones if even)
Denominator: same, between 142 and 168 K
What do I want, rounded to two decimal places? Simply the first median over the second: 0.97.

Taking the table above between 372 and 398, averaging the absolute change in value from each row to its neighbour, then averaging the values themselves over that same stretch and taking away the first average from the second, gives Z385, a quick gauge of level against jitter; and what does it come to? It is 3.27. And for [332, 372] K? 3.27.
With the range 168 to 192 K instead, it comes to 3.33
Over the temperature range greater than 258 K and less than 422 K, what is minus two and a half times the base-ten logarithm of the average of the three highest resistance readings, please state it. -1.38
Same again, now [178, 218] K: -1.33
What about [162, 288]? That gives -1.36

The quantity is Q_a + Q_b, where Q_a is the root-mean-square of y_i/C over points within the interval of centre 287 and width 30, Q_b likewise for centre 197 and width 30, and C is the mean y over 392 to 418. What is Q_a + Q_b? 1.80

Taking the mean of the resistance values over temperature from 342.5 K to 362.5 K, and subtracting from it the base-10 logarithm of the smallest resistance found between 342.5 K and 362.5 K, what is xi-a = 2.79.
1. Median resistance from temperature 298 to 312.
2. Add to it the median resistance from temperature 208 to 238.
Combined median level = 5.9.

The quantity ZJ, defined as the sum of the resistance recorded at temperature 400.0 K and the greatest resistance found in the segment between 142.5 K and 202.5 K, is 7.09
